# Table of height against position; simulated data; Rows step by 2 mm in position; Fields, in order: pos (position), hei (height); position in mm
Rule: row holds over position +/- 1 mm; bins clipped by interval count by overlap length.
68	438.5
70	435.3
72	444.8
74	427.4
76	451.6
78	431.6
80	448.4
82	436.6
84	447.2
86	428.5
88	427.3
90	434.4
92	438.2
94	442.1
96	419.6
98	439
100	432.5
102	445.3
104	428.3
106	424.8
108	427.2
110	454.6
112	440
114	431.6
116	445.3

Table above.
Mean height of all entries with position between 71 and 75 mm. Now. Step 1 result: 436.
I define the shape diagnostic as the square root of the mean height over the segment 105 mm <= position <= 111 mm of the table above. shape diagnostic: 20.9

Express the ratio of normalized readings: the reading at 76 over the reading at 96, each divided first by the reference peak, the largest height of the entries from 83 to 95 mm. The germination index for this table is 1.08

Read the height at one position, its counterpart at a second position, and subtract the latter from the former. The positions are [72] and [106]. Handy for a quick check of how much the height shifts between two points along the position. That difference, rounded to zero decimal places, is 20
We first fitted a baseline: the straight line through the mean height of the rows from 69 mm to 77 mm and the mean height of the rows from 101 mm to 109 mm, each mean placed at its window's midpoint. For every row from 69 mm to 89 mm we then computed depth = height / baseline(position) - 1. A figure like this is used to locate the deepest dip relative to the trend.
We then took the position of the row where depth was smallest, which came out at 74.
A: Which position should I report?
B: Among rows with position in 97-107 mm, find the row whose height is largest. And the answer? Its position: 102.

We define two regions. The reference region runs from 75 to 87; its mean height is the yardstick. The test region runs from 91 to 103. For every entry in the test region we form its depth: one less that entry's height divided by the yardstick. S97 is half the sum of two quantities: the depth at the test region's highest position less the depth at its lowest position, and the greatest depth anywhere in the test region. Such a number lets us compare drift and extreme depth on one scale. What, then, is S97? 0.016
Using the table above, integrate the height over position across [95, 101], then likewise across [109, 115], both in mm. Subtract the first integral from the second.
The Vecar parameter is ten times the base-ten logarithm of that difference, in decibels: 18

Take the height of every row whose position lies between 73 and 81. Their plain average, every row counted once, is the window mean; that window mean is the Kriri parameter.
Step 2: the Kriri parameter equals 440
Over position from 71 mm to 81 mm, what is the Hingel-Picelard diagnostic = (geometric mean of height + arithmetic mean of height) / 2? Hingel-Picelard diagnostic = 441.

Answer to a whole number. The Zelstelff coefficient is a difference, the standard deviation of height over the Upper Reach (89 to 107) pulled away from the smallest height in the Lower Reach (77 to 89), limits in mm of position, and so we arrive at 419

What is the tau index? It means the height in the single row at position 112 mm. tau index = 440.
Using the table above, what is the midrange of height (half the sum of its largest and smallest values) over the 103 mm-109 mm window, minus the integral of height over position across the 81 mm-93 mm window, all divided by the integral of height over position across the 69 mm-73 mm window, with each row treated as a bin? -2.7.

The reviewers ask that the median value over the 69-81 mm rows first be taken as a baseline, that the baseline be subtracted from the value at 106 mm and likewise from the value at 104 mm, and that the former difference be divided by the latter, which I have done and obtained 1.3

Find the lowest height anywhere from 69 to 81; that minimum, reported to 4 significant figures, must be 427.4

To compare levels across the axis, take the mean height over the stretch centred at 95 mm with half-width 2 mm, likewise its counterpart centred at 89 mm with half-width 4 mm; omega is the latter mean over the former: 1.00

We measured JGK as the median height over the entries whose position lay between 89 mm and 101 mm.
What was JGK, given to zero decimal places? 436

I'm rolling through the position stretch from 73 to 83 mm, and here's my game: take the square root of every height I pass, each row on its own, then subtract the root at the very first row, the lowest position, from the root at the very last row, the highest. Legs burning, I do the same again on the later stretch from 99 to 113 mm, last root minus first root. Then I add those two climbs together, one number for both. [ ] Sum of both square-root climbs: 0.40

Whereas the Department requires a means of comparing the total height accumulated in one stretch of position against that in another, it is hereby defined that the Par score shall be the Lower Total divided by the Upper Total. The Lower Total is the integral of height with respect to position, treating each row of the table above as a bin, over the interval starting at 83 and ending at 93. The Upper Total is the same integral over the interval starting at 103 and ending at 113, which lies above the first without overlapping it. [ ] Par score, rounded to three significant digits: 1.00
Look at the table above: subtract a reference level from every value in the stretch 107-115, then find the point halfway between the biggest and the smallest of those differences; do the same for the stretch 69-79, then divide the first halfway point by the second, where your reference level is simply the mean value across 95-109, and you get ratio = 1.16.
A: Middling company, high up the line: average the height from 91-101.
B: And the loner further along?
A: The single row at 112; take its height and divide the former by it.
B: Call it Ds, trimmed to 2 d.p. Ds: 0.99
